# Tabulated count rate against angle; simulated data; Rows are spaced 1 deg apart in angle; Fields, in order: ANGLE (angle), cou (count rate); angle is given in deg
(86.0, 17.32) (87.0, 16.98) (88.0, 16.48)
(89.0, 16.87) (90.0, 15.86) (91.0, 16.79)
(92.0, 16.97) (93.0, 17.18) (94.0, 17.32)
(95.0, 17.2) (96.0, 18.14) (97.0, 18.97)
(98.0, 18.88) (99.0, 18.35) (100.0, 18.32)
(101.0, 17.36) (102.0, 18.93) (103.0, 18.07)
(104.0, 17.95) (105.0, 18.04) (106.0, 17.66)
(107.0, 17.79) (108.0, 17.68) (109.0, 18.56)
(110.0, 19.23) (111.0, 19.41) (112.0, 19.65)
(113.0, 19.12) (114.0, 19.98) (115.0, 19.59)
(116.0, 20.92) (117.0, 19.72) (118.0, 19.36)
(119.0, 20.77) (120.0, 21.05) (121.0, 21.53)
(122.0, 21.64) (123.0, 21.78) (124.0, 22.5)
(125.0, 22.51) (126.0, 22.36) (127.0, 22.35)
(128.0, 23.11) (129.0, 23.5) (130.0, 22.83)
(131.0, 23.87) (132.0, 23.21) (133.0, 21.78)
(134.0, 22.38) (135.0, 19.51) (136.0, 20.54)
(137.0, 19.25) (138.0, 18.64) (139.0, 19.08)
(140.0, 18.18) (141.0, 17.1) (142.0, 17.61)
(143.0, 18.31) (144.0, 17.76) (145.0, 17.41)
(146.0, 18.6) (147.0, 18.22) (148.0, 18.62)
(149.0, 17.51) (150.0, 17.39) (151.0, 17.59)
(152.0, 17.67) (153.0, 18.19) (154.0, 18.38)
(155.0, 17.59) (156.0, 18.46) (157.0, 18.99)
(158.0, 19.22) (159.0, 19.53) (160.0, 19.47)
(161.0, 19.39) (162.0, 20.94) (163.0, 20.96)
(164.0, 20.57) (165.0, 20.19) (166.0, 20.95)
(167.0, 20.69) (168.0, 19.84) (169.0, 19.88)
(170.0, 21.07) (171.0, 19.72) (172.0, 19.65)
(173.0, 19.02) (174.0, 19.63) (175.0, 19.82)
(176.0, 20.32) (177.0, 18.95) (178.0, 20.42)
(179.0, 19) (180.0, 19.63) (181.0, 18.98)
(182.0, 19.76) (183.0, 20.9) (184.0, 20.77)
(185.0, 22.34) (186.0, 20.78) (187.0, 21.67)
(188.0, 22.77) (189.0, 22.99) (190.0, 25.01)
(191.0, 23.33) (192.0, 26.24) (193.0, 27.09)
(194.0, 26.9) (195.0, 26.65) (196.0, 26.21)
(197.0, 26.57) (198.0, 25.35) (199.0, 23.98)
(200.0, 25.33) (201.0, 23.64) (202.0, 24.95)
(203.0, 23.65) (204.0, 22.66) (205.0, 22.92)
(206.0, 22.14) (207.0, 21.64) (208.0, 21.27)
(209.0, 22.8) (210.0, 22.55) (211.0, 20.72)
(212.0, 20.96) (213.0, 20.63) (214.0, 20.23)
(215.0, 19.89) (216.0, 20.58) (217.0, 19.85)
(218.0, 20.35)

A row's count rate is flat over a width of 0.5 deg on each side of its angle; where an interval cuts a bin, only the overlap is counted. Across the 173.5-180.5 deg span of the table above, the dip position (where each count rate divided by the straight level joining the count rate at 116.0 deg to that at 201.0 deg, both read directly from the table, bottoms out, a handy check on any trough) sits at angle 179.0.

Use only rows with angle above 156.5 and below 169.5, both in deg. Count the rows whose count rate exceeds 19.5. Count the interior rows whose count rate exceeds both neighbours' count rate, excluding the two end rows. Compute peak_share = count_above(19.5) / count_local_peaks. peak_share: 3.0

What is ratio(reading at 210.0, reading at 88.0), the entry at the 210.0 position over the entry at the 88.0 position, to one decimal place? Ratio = 1.4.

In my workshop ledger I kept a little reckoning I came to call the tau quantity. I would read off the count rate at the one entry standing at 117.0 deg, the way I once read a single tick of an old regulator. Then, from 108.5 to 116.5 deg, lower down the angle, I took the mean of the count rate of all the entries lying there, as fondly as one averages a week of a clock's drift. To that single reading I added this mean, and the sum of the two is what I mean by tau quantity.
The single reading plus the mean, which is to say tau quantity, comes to 39.3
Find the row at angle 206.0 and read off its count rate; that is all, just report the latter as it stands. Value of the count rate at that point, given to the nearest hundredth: 22.14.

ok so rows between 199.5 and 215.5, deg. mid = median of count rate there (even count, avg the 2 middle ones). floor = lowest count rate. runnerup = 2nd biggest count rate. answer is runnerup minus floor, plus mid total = 27.4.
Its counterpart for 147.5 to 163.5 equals 22.1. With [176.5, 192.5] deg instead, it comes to 26.9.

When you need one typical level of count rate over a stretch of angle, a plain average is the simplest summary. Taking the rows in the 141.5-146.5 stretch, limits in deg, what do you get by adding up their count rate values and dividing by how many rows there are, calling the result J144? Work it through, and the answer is 18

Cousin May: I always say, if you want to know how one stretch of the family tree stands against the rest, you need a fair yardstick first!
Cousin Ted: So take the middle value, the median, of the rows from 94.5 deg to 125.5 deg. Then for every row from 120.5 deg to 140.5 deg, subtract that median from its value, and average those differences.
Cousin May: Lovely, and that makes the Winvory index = 2.4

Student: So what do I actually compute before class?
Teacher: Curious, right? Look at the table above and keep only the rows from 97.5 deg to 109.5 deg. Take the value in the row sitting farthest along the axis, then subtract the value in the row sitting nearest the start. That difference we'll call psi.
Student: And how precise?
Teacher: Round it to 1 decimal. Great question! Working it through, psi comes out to -0.3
